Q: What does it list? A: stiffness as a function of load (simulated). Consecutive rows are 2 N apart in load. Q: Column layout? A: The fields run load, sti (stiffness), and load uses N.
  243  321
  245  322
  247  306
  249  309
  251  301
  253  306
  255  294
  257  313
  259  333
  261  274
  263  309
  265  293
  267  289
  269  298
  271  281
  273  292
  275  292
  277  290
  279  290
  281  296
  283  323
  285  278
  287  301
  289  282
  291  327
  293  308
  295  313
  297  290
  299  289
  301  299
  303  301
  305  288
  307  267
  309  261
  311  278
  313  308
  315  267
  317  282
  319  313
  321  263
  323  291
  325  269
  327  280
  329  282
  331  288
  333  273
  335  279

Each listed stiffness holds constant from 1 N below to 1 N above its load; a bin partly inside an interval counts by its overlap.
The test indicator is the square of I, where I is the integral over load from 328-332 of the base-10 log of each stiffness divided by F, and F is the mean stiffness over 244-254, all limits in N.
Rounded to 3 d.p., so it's 0.019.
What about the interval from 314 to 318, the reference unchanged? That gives 0.042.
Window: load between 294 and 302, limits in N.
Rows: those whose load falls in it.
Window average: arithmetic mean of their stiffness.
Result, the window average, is 298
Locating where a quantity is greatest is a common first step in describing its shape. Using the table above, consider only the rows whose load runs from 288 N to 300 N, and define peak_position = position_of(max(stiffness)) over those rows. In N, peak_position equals 291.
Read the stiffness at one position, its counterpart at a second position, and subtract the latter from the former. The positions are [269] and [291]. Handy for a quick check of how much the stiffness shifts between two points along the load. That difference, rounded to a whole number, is -29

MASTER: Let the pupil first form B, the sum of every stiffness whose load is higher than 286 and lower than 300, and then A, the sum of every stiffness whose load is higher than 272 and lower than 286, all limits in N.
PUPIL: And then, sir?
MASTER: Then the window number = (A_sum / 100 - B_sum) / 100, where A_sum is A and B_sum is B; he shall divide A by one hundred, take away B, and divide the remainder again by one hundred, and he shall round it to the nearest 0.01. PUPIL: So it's -20.89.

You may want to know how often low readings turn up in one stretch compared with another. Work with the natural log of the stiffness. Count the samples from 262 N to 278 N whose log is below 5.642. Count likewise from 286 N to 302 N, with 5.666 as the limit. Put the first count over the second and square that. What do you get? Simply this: 1.00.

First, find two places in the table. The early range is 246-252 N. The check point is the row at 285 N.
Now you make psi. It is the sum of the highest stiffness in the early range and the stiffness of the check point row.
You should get 587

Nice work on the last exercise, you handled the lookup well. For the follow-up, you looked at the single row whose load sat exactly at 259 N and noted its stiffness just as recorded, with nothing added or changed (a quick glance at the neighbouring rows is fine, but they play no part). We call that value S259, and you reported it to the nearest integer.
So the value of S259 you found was 333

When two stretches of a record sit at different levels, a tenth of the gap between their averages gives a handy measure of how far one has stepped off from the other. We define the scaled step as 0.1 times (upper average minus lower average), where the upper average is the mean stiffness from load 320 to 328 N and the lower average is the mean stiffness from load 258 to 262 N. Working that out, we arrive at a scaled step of -2.8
